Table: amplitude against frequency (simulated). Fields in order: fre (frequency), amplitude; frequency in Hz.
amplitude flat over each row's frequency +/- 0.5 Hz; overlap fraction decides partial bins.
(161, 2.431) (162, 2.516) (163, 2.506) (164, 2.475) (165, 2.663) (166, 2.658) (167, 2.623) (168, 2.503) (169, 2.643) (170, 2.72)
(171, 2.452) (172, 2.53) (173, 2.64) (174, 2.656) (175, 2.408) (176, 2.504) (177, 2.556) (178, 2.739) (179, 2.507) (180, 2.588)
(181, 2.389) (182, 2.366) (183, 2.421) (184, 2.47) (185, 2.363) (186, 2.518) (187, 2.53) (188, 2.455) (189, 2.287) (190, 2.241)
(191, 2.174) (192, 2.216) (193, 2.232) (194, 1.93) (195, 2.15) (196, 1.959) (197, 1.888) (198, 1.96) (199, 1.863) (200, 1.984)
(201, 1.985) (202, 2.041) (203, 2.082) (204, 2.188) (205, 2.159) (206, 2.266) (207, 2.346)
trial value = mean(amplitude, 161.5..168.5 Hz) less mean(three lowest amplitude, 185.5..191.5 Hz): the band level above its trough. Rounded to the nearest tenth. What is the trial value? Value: 0.3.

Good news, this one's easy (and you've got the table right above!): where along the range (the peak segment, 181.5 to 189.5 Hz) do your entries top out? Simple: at 187 Hz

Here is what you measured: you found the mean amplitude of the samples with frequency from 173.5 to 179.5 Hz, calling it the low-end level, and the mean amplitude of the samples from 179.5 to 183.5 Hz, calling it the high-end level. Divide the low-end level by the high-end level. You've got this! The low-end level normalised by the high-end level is 1.05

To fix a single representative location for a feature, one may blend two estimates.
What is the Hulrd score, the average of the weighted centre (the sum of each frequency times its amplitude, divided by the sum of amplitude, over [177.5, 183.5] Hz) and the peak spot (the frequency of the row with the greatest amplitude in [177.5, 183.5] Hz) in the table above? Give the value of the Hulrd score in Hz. 179.2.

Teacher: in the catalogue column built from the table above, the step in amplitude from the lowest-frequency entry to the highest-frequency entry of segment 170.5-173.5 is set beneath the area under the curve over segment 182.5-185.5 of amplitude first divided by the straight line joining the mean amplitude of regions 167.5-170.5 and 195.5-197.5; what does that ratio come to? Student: 17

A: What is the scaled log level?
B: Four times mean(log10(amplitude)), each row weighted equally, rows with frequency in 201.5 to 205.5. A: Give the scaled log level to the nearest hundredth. 1.30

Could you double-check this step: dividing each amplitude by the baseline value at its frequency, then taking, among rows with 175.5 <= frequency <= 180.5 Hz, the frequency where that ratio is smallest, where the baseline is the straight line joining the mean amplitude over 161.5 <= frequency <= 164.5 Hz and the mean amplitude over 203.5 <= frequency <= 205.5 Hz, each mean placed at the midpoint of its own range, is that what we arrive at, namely 176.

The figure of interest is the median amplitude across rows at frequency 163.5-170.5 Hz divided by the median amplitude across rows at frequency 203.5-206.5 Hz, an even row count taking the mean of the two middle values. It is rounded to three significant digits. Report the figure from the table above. 1.21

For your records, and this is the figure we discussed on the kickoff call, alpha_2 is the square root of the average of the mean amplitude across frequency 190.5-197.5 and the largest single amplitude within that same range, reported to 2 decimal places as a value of 1.47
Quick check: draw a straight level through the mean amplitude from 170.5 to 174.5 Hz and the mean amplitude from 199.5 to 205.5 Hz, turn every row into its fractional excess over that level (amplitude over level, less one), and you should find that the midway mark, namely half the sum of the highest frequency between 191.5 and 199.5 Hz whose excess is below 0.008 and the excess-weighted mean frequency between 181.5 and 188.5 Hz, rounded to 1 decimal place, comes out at 192.9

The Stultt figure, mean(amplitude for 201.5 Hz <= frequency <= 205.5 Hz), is 2.1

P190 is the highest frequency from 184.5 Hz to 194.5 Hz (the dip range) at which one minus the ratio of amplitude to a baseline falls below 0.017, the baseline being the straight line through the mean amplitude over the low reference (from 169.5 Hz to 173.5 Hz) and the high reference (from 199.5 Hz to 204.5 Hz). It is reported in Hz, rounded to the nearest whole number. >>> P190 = 193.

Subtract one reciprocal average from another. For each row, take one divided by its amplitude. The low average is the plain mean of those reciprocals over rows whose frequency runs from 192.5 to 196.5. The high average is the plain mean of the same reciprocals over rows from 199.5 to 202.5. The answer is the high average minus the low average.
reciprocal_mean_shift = 0.014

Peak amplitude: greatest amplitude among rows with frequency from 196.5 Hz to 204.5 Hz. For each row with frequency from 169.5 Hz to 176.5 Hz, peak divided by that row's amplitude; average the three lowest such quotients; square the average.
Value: 0.67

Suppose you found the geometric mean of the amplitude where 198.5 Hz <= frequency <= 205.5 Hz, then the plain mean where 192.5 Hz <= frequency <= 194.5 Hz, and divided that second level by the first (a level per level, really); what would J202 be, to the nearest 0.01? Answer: 1.02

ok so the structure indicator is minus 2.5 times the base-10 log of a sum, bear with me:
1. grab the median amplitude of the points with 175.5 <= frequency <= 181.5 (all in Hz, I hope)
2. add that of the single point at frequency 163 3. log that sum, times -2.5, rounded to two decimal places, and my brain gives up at -1.76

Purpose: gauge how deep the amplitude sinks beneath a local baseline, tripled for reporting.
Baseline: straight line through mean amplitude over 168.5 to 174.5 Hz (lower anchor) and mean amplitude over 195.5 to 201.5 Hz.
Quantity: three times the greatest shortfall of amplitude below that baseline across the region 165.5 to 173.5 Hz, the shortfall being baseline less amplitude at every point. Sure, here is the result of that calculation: 0.6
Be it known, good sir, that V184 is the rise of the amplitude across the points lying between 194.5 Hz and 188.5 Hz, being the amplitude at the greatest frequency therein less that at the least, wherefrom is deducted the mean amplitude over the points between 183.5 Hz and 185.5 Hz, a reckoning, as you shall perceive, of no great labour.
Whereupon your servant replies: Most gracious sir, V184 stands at -2.8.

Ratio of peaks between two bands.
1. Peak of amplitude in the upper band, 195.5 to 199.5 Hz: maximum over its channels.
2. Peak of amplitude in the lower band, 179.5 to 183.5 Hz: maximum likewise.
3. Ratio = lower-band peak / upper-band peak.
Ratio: 1.32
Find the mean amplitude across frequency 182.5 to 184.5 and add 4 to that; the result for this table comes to 6.45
